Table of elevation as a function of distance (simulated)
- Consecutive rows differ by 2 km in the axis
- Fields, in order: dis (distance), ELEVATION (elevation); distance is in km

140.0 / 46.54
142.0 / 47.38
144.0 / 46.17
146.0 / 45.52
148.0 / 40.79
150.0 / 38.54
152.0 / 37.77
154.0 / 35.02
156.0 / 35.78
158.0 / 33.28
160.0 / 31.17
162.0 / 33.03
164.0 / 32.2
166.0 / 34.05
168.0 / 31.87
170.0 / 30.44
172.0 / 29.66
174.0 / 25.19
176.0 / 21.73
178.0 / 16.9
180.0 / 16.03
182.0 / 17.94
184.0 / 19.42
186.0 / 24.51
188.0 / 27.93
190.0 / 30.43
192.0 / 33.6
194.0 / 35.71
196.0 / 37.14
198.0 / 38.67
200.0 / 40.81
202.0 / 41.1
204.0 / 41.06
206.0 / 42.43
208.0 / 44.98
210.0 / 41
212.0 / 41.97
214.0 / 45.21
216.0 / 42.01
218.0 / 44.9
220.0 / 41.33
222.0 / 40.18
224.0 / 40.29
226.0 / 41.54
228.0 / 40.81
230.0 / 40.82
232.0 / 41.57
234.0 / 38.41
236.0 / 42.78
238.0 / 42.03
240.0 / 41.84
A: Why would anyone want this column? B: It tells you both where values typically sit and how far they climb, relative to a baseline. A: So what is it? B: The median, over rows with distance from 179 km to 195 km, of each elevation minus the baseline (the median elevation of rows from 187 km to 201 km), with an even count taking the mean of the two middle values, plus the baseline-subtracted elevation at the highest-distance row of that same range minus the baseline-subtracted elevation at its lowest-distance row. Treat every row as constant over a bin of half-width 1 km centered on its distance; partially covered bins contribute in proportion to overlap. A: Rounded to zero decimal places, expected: 10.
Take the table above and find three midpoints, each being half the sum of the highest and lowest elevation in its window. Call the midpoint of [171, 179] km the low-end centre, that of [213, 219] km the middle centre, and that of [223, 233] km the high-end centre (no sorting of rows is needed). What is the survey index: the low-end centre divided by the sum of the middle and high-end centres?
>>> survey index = 0.28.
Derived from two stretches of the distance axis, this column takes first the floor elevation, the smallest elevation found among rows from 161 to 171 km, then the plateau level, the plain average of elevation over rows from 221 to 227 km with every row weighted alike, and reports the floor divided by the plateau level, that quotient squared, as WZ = 0.56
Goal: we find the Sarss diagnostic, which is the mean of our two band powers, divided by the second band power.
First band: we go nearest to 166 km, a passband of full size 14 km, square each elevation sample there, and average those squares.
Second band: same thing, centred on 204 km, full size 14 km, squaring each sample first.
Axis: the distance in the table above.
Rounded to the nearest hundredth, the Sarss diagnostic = 0.79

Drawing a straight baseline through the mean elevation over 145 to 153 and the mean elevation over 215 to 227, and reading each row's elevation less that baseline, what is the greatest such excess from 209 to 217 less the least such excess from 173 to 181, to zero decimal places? 29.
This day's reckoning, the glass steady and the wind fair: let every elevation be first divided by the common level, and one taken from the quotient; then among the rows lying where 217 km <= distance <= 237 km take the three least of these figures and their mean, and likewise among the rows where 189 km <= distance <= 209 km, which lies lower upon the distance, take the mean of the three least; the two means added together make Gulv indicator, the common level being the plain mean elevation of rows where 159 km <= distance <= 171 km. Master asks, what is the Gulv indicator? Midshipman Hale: 0.3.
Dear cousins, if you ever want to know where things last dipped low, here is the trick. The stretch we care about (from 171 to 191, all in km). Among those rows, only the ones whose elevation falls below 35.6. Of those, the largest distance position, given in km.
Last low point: 190.0 km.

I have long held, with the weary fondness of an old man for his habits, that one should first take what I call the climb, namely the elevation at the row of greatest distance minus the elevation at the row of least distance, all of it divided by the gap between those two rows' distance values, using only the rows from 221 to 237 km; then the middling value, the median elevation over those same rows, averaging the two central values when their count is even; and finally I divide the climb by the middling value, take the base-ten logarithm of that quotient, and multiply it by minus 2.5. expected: 5.9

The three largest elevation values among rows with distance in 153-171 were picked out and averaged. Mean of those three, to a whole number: 35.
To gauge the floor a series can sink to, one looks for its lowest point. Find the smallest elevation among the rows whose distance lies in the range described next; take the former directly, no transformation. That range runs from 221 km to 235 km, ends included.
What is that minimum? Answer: 38.41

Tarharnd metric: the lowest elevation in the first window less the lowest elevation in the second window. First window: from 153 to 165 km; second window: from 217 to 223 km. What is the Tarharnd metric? -9.0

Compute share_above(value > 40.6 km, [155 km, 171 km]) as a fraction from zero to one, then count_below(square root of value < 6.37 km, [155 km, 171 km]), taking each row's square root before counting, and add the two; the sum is 8.0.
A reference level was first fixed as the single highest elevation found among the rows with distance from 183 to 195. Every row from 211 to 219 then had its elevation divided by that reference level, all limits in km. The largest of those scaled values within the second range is 1.27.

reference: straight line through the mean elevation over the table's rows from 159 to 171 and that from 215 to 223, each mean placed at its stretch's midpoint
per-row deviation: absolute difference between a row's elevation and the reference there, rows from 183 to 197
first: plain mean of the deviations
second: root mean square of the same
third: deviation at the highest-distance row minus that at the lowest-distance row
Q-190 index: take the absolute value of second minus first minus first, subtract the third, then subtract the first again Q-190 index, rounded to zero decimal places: 14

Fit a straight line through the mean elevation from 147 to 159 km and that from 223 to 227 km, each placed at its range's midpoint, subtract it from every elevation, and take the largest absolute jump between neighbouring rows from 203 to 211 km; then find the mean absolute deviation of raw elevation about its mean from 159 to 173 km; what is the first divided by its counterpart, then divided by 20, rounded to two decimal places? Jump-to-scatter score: 0.18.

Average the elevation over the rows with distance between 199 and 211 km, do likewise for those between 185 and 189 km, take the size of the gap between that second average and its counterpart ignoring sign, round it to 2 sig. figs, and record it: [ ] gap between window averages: 16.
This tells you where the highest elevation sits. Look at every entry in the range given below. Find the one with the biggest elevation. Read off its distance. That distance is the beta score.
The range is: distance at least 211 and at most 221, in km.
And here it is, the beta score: 214.0 km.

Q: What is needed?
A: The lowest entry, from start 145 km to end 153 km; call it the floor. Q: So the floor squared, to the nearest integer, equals 1427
